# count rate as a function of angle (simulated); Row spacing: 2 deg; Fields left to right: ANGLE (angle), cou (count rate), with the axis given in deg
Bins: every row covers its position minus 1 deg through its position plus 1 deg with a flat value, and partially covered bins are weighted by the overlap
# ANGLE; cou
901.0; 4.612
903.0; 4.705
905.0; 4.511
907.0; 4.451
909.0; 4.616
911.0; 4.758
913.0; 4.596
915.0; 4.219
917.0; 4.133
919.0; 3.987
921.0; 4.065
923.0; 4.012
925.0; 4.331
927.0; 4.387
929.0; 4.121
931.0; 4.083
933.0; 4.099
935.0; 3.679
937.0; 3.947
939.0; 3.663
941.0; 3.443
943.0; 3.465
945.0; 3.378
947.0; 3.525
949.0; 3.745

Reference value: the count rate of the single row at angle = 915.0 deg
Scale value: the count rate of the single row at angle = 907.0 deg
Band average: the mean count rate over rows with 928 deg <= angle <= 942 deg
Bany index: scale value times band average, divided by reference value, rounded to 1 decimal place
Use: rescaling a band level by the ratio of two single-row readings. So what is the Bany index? 4.1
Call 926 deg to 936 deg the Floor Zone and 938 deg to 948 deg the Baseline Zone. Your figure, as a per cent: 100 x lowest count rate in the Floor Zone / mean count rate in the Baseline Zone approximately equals 105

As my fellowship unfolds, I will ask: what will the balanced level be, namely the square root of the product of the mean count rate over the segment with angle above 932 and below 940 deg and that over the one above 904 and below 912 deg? 4.2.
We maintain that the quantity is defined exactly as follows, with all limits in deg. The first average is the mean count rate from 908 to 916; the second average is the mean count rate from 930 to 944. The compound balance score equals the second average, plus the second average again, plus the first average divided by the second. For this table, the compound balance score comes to 8.7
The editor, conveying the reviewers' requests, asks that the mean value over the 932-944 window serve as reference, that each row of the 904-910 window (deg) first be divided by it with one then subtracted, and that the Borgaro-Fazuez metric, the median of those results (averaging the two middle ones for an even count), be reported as 0.21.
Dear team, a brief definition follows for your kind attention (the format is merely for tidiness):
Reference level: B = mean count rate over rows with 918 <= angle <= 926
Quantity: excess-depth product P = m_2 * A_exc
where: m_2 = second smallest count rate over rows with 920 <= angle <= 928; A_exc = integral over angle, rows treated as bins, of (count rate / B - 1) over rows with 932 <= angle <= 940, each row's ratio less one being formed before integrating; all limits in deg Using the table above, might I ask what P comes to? -2.0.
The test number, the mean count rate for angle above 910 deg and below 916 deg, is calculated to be 4.5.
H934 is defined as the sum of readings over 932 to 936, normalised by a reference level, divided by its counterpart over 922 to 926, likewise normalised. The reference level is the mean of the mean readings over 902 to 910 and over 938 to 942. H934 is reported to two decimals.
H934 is 0.93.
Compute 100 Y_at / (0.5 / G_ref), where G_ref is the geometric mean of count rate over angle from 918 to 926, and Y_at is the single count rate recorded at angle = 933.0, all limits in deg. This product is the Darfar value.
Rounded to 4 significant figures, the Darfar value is 3358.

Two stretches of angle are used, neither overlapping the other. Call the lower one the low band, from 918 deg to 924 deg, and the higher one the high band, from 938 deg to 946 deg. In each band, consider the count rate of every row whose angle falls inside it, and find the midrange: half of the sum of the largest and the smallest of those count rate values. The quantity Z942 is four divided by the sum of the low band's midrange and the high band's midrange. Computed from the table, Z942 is 0.53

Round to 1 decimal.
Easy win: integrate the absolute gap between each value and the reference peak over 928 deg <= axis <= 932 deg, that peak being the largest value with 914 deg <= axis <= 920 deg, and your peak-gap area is 0.5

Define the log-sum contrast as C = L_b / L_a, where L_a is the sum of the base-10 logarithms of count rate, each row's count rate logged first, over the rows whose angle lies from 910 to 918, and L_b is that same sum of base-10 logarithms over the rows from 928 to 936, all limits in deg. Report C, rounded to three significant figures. 0.931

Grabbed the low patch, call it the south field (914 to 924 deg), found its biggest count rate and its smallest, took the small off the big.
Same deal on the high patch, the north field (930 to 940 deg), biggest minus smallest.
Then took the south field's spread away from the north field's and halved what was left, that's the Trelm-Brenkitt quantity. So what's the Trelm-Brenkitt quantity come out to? 0.10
